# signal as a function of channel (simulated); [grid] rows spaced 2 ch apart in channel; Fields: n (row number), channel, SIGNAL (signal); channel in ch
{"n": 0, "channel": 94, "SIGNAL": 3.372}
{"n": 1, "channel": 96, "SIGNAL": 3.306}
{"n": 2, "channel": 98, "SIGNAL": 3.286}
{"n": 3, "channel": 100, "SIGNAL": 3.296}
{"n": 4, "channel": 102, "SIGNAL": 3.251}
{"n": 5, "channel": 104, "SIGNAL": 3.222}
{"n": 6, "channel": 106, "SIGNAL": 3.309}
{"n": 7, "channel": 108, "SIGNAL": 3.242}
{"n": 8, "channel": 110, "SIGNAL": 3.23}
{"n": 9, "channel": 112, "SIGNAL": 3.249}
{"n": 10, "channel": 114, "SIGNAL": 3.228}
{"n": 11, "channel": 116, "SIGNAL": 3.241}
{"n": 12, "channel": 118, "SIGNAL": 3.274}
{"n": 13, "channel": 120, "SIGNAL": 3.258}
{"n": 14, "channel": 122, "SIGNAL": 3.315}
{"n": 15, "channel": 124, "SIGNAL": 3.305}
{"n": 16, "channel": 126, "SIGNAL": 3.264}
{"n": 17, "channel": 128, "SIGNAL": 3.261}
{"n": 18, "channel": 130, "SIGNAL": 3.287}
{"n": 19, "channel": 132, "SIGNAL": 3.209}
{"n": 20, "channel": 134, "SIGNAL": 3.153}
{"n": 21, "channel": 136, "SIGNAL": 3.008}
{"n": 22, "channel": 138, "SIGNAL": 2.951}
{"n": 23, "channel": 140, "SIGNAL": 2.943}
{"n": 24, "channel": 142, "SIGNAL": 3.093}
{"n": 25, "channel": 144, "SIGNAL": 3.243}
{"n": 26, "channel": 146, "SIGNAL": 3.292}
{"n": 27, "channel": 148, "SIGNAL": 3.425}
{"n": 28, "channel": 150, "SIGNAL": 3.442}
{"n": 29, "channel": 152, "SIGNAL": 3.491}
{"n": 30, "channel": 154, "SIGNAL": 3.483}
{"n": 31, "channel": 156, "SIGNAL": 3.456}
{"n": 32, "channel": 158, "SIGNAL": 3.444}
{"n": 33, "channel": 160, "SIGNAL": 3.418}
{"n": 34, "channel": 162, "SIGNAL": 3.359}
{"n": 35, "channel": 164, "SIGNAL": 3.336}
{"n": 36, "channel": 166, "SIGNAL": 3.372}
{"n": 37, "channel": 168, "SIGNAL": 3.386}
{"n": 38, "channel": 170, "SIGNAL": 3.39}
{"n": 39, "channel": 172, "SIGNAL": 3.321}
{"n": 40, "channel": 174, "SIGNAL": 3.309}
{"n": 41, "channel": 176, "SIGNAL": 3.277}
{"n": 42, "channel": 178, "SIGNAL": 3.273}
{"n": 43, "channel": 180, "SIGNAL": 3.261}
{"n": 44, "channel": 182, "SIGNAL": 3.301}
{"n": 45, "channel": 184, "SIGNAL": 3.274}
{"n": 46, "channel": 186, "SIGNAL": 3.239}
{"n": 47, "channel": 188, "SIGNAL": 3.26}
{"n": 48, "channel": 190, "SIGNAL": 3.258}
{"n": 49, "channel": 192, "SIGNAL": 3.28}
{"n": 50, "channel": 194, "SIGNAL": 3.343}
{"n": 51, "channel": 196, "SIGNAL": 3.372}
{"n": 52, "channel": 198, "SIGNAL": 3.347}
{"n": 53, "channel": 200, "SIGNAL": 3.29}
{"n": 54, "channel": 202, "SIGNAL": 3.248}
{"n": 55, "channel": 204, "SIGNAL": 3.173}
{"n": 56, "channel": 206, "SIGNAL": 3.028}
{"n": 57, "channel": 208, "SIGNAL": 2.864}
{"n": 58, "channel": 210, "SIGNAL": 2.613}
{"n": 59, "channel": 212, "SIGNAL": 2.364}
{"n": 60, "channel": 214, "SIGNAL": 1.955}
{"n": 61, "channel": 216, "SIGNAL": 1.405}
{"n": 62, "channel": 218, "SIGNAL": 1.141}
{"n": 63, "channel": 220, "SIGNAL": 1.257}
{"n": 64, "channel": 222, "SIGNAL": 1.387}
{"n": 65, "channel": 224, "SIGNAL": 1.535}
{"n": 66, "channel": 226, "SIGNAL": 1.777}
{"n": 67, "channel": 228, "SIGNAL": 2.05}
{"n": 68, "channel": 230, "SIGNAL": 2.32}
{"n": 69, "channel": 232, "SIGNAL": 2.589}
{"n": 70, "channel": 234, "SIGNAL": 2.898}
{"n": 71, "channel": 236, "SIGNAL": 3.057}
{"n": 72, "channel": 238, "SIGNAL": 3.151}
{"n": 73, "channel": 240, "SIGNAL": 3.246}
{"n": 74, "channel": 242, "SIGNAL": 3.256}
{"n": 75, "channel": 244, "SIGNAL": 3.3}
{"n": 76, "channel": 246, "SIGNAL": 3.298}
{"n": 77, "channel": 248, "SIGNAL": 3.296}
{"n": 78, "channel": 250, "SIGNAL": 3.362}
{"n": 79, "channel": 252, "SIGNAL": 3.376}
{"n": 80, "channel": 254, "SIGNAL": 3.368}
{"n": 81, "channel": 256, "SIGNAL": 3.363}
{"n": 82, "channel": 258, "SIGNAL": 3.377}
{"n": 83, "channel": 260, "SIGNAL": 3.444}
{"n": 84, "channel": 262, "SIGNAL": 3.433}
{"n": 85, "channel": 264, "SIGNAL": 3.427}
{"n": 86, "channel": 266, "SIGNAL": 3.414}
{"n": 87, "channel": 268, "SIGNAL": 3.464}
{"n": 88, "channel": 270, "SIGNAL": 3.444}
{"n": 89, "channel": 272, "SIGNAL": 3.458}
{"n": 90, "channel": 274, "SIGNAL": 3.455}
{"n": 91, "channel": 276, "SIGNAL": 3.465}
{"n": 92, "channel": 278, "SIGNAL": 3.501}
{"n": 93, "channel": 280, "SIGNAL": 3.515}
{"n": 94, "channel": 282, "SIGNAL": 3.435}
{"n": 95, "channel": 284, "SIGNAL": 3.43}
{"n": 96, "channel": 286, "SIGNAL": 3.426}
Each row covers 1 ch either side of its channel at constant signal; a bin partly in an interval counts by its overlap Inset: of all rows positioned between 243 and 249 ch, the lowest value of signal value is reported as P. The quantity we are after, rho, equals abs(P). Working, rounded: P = 3.296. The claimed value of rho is 3.30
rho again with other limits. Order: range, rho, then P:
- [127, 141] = 2.94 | 2.943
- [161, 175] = 3.31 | 3.309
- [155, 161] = 3.42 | 3.418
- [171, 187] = 3.24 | 3.239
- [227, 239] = 2.05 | 2.05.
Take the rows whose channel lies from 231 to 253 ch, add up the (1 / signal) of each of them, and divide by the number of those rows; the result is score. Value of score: 0.318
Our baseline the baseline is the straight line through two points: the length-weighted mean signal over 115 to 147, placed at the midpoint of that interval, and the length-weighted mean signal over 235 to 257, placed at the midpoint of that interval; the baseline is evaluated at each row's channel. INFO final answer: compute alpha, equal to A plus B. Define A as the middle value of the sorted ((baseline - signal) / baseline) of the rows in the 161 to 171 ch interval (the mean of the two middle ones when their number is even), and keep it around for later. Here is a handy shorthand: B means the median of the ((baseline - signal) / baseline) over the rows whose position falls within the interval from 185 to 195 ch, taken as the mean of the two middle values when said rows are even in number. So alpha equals -0.05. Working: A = -0.047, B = -0.007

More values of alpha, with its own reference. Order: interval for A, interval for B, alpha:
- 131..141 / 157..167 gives 0.01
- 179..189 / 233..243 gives 0.03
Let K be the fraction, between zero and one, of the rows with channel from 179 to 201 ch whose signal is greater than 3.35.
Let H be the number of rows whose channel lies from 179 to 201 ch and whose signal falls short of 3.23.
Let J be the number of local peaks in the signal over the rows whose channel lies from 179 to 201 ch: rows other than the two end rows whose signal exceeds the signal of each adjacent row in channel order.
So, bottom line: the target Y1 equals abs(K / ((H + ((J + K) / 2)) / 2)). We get 0.12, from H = 0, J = 3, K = 0.09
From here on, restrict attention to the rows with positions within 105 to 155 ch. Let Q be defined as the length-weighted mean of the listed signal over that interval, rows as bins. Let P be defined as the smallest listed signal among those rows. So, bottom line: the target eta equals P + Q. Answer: 6.2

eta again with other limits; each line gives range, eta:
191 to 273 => 4.0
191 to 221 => 3.8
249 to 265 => 6.8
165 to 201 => 6.5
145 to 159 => 6.7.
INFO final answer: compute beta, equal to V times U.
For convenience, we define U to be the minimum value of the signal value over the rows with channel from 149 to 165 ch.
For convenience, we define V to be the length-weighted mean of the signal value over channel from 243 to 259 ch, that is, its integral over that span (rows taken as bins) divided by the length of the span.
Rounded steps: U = 3.336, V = 3.34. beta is 11.2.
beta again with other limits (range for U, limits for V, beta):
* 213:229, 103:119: 3.7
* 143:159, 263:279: 11.2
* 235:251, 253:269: 10.4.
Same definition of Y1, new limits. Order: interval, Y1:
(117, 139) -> 0.00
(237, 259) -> 0.41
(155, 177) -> 1.56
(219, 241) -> 0.00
